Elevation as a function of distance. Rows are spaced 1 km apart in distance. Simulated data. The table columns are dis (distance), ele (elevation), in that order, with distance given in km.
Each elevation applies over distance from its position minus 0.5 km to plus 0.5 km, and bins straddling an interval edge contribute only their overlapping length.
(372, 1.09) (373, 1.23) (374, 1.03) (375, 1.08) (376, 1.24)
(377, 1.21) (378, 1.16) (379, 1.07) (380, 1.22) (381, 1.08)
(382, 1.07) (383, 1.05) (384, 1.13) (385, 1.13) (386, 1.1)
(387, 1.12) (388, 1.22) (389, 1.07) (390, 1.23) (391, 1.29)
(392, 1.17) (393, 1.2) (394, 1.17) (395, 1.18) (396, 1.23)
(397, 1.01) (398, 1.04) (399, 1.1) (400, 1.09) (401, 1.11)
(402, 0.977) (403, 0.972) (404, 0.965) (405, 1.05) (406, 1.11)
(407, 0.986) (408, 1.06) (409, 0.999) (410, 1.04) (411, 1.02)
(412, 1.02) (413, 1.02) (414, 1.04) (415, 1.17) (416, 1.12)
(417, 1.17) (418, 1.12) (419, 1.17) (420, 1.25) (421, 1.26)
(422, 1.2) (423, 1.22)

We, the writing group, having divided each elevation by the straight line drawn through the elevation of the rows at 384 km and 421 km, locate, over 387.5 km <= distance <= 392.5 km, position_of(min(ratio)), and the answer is 389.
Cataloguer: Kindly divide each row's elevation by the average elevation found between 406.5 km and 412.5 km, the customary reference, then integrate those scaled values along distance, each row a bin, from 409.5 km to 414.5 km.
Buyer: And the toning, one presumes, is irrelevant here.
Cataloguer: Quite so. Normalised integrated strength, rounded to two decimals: 5.04 km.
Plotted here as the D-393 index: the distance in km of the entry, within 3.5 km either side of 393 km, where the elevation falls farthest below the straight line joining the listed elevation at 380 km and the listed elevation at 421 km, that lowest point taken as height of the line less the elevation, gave 394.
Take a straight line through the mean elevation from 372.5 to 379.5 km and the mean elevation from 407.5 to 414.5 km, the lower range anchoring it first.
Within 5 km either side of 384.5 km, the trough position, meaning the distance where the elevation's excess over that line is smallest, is 383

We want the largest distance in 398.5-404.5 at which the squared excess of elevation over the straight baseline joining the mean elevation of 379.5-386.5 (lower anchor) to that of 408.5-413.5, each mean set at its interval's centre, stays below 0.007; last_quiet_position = 404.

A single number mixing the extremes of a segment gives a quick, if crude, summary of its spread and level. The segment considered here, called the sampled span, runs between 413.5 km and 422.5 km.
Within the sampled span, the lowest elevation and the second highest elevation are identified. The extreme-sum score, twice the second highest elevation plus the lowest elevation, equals 3.54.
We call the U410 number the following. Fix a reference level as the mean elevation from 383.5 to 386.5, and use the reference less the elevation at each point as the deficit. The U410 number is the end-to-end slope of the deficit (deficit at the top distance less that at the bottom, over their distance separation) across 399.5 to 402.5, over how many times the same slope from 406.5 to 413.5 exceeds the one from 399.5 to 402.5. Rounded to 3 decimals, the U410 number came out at -0.563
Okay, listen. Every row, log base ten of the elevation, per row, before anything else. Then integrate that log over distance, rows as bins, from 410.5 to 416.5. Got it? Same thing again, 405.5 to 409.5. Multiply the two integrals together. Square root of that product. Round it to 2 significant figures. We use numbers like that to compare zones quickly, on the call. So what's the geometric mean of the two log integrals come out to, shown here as 0.10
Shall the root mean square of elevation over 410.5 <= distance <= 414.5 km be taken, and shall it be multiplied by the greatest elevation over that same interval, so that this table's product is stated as 1.07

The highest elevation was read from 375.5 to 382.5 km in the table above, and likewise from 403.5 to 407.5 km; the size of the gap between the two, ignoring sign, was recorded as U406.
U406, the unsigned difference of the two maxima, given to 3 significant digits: 0.130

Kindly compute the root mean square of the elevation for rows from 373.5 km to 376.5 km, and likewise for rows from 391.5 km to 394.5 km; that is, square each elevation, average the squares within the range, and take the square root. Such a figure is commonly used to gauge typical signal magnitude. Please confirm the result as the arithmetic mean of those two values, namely 1.15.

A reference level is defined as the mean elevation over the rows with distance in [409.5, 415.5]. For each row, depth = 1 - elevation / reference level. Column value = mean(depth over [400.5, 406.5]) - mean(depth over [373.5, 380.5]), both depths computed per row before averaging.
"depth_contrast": 0.11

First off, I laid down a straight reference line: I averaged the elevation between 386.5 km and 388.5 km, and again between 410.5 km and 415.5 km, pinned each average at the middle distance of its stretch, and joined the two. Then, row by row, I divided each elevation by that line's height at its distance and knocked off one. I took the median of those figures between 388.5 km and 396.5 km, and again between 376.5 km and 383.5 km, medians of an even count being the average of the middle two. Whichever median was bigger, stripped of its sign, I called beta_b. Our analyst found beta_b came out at 0.043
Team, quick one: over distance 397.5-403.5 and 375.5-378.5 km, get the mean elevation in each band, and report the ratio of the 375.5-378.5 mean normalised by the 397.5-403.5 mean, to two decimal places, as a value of 1.15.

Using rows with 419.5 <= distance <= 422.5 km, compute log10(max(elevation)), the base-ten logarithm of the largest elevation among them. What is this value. 0.100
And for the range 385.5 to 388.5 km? 0.086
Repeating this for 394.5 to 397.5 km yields 0.090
